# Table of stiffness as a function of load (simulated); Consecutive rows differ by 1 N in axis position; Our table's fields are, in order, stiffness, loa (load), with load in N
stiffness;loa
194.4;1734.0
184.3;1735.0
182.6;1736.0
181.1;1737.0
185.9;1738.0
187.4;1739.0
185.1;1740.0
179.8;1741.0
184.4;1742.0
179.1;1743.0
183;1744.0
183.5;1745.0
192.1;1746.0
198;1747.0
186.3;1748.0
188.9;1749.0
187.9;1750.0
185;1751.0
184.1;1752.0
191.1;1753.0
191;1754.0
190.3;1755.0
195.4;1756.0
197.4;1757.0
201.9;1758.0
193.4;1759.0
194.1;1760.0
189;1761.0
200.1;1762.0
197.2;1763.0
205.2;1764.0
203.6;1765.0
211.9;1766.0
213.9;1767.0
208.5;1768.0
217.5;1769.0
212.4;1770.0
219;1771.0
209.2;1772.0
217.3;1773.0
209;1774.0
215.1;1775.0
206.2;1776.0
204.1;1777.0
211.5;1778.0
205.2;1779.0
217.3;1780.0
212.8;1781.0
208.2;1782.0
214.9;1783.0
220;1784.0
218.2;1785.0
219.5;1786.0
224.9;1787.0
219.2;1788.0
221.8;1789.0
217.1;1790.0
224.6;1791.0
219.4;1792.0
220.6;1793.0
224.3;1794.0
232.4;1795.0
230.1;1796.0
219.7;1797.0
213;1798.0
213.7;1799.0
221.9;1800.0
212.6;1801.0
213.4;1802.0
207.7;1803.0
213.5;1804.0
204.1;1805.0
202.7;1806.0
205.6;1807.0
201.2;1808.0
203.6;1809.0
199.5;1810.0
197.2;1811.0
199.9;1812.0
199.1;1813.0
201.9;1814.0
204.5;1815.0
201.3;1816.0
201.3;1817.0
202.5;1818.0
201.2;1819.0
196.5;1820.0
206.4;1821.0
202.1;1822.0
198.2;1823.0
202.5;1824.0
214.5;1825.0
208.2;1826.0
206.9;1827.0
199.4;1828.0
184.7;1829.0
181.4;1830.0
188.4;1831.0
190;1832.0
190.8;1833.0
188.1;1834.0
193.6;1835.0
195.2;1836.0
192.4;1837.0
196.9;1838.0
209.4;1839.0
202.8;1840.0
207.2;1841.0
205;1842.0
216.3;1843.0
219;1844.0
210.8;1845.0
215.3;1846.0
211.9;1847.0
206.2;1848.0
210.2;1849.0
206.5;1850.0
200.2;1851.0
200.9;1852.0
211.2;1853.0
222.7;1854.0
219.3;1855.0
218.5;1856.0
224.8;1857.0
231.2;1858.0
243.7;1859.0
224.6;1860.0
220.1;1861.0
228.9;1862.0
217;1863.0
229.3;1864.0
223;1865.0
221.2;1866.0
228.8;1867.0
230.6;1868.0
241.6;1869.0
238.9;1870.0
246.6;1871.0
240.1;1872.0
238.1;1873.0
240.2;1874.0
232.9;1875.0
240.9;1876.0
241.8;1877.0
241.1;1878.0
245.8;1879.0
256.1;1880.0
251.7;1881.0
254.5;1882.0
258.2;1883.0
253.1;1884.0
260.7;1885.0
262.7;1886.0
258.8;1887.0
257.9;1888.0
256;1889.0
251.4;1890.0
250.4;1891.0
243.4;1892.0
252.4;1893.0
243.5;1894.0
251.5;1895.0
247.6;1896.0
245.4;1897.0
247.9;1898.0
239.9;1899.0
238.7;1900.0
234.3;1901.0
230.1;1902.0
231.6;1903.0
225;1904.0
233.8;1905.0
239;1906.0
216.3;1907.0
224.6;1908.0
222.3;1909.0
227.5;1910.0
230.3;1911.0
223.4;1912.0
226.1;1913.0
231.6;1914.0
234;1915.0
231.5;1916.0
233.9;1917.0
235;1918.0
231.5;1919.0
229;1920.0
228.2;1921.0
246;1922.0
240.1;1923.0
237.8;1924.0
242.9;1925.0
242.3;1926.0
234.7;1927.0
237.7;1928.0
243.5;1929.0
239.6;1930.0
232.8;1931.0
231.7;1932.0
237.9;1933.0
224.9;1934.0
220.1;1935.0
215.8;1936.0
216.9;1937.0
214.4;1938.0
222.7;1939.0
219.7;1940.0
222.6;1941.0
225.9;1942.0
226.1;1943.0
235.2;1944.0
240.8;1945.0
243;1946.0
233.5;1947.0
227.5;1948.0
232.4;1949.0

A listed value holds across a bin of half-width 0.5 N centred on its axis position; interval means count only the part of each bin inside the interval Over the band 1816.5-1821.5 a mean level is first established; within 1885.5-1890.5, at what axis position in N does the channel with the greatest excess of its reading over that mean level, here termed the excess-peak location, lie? 1886.0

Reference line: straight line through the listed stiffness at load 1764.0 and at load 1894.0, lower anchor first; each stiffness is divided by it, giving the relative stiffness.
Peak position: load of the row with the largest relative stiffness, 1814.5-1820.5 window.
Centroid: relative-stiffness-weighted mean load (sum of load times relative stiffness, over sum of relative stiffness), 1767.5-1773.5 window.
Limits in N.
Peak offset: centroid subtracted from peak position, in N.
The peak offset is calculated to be 44.5 N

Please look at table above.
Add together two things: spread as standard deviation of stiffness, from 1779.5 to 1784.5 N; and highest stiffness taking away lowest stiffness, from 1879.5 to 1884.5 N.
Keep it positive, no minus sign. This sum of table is 11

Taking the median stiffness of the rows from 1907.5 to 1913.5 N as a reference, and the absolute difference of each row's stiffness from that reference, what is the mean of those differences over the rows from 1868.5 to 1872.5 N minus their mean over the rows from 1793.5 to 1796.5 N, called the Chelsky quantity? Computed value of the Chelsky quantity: 12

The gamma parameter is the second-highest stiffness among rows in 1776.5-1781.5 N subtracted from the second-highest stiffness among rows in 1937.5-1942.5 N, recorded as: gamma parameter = 10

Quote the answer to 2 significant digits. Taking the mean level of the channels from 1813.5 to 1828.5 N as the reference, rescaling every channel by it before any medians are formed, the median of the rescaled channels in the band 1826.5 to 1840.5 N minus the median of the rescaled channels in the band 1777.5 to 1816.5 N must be -0.10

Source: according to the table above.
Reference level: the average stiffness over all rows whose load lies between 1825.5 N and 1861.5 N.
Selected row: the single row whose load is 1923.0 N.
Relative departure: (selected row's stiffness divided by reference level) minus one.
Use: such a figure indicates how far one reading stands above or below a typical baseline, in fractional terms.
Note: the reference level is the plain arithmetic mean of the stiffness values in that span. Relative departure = 0.16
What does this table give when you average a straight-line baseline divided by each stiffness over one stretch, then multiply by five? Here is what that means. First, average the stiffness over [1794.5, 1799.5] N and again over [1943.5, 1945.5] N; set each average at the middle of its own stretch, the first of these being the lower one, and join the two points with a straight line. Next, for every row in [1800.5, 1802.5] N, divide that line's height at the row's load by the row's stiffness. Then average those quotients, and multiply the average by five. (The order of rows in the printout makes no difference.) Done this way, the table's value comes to 5.22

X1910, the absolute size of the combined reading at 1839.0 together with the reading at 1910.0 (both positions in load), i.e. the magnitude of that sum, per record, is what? 437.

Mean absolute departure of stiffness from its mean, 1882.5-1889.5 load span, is 2.2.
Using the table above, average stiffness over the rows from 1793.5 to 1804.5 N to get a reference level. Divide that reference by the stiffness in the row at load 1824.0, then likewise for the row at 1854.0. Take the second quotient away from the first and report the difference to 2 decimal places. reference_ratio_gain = 0.10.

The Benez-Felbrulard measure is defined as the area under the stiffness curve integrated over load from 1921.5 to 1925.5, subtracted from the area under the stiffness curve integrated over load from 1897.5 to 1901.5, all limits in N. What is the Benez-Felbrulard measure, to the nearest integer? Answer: -6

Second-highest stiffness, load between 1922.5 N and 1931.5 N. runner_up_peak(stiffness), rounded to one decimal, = 242.9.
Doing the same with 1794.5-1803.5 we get 230.1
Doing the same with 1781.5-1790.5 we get 221.8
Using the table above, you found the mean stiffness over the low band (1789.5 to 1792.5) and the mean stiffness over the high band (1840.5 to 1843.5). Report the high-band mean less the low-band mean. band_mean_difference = -11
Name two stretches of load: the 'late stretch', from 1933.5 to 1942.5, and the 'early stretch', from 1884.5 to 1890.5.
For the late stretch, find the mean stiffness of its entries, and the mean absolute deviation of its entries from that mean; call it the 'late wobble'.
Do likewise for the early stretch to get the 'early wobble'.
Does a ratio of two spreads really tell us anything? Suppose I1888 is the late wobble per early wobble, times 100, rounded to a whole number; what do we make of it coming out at 117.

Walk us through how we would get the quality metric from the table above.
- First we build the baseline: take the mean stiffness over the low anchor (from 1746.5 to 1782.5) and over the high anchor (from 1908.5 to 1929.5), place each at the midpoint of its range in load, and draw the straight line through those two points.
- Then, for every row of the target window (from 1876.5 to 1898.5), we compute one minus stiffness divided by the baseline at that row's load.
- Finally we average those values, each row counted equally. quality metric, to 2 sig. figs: -0.11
